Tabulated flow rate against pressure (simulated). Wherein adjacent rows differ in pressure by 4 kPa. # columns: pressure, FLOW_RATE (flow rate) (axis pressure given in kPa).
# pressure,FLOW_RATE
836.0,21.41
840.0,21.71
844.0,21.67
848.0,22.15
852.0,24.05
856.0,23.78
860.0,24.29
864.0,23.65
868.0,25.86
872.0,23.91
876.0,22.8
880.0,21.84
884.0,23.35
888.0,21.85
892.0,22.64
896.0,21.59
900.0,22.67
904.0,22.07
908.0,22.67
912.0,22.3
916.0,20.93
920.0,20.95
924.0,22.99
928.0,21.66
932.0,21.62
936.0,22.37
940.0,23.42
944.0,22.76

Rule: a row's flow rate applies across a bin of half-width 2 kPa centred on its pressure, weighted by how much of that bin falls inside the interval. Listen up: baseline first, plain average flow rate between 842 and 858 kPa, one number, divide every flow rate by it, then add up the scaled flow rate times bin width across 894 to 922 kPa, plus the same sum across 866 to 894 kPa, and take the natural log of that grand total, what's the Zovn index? 4.01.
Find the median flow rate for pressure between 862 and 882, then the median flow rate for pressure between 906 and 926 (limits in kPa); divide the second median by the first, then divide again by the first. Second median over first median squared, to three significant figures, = 0.0399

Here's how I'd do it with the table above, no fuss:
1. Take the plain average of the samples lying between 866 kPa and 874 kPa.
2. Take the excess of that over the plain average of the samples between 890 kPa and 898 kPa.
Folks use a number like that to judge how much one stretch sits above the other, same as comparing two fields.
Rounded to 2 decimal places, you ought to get 2.77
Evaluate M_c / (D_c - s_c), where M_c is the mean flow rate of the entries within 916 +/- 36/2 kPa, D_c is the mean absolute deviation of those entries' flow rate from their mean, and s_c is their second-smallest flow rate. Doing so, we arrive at -1.08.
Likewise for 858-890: -1.12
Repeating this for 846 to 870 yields -1.05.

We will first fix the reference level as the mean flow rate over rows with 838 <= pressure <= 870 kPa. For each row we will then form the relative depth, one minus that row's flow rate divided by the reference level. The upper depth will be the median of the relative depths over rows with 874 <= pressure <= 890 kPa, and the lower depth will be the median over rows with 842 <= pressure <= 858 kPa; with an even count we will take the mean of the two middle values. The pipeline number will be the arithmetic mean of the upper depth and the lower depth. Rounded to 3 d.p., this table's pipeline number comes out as 0.032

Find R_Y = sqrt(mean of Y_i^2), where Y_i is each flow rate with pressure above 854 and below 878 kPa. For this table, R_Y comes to 24.1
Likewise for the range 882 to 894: 22.6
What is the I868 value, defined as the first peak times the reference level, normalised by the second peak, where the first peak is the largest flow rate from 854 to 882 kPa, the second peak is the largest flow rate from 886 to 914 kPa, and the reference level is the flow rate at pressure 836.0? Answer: 24.4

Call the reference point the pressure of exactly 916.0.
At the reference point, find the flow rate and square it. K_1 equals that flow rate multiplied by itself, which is 438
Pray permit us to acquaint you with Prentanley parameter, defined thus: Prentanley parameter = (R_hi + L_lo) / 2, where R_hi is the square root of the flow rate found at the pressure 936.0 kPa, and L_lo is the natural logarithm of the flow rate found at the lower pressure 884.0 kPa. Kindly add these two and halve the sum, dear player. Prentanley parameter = 3.94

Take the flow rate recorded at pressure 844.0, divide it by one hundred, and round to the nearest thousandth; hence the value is 0.217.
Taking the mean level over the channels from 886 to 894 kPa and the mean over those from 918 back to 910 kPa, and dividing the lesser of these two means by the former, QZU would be 0.97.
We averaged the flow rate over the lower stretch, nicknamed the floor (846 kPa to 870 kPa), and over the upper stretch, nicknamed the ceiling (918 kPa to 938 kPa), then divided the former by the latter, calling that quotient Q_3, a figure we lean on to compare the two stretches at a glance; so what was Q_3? 1.09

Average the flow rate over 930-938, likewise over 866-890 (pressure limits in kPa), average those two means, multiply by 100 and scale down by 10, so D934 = 226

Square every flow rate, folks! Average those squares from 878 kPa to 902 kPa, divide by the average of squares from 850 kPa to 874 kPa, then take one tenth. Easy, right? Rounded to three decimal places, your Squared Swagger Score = 0.085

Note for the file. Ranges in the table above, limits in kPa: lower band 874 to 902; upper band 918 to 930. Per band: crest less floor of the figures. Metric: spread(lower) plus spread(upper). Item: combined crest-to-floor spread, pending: 3.80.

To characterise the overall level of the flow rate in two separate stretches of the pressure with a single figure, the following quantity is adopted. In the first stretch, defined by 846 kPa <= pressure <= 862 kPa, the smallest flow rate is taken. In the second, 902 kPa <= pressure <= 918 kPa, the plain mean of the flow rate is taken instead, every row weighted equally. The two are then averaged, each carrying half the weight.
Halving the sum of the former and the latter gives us 22.1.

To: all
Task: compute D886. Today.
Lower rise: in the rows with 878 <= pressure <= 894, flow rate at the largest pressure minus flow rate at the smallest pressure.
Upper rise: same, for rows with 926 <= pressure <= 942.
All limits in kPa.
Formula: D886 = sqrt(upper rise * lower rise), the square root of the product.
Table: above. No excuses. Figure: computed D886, 1.2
